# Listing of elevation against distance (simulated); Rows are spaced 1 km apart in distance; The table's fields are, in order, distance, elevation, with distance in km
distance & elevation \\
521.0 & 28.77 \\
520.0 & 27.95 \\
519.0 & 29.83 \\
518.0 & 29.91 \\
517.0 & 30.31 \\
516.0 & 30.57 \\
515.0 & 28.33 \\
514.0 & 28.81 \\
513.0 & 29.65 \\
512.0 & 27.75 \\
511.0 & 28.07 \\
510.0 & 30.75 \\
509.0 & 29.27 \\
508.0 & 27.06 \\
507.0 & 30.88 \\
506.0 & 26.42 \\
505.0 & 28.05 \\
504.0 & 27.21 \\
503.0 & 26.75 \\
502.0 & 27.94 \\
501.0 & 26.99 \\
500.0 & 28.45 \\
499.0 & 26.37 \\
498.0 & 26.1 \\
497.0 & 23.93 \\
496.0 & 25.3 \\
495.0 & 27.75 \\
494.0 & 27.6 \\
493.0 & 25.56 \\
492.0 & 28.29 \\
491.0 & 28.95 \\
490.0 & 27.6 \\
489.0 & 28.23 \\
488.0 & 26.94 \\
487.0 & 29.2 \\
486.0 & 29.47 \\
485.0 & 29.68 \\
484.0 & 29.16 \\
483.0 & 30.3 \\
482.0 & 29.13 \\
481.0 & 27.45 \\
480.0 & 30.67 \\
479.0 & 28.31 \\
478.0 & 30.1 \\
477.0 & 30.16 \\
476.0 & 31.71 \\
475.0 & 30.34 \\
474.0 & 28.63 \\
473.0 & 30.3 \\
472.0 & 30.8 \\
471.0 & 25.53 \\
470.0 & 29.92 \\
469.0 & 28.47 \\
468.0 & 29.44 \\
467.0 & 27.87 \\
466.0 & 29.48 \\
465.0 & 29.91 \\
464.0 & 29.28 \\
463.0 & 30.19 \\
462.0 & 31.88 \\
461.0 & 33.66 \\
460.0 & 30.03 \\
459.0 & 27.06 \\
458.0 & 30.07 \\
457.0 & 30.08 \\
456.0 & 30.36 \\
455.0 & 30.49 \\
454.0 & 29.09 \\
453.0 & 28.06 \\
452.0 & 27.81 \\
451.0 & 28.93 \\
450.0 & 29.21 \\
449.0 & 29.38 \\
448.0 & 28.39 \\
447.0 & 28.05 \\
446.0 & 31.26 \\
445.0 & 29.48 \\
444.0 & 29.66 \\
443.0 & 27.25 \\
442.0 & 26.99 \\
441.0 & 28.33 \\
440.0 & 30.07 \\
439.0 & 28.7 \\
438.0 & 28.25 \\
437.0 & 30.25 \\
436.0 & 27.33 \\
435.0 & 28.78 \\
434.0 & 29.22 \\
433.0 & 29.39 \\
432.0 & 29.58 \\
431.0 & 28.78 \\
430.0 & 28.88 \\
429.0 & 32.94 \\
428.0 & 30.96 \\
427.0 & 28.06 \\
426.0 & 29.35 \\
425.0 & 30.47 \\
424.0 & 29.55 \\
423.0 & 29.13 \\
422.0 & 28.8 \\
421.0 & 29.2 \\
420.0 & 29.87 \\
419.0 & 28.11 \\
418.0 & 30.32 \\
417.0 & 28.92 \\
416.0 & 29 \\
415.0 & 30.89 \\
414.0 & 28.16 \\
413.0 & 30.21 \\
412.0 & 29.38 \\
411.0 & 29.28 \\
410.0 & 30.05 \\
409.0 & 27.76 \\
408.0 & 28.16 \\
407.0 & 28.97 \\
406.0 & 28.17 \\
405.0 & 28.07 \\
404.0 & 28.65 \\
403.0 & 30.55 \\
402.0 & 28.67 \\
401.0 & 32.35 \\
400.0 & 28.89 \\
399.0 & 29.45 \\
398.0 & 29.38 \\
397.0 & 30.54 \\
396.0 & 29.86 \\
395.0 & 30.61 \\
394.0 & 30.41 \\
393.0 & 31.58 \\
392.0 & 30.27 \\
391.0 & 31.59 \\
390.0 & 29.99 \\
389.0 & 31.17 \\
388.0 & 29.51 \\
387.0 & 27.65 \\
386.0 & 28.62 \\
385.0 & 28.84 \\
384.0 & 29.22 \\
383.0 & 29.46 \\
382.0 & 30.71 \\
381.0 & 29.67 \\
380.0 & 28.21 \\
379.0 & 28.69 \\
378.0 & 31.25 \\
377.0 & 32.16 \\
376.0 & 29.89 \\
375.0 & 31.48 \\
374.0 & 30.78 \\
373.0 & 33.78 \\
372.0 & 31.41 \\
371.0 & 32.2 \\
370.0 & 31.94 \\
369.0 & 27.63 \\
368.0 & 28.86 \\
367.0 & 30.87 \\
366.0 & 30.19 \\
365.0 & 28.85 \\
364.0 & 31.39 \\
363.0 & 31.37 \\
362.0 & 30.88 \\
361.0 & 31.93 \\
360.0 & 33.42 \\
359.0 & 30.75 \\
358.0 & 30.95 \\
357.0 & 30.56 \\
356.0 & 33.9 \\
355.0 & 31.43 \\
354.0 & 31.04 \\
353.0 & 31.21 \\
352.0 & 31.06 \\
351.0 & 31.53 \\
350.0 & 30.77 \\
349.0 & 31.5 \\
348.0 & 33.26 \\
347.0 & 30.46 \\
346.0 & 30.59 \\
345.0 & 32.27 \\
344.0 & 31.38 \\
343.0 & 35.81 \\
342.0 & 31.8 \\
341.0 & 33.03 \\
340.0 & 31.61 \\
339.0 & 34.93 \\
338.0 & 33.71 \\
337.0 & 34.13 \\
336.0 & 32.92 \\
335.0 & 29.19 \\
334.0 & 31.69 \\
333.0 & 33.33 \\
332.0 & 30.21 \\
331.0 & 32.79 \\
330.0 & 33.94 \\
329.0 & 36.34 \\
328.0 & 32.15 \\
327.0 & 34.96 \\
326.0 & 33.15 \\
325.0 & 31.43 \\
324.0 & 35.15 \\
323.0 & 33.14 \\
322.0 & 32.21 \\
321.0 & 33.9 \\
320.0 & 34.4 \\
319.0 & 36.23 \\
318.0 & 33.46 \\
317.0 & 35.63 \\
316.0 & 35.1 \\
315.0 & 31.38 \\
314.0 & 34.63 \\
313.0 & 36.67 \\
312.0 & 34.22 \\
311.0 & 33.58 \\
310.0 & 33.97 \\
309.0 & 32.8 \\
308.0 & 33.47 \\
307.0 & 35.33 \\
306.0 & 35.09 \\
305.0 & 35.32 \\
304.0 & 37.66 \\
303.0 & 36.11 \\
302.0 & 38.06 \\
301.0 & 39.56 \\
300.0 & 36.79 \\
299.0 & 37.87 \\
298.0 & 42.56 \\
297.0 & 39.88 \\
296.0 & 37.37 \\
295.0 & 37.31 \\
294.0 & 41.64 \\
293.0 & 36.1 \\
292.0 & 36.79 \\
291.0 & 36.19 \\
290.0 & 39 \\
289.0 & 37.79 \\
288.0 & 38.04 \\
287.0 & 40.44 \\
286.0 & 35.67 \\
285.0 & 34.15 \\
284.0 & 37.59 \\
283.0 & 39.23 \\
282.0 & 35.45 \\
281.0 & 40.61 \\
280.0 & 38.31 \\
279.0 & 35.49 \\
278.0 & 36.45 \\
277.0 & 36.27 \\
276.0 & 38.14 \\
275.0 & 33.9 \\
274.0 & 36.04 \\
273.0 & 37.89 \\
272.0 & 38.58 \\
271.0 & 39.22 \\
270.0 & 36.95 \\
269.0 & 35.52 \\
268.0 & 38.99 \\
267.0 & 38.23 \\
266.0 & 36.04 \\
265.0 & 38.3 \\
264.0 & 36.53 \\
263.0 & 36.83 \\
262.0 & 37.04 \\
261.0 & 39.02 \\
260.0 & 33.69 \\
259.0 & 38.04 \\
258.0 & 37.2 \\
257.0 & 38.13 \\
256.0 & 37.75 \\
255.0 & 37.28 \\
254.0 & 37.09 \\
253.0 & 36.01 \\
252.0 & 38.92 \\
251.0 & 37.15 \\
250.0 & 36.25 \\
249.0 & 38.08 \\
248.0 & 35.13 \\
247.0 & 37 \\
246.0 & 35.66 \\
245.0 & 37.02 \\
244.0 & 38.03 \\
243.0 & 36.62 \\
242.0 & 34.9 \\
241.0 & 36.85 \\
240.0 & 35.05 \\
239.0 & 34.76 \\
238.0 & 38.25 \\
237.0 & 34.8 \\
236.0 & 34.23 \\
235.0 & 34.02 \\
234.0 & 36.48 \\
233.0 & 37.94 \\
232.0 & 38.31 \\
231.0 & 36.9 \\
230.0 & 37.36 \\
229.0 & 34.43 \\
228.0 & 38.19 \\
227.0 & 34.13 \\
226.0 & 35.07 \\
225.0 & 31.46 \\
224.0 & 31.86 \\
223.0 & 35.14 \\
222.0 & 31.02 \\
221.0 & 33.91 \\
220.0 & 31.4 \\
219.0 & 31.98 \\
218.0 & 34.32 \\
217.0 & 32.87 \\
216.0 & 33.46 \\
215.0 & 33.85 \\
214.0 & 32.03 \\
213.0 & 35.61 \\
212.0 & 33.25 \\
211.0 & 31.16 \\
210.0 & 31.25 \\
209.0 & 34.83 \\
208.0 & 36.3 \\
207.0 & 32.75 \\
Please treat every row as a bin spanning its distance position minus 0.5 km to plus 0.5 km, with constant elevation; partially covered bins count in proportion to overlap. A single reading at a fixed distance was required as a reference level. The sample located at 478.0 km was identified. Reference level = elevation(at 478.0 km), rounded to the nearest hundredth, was 30.10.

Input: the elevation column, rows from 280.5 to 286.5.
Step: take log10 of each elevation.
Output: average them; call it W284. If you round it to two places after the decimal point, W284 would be 1.57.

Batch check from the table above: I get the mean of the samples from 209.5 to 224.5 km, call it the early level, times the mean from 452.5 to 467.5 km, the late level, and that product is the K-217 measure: 981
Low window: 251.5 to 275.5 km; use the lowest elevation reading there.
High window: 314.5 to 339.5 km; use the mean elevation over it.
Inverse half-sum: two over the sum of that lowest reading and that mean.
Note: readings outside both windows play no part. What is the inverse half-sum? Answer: 0.030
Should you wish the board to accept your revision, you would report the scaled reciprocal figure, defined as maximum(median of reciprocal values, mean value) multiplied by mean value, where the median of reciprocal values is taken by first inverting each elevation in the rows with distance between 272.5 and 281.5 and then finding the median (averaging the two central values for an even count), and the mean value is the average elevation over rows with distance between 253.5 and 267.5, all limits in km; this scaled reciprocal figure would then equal 1386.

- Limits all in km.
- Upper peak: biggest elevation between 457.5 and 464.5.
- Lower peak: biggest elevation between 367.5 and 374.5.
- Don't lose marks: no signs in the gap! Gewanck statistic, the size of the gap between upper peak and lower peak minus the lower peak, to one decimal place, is -33.7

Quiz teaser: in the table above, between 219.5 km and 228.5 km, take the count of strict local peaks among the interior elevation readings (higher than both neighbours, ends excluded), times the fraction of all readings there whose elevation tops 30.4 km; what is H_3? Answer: 3.0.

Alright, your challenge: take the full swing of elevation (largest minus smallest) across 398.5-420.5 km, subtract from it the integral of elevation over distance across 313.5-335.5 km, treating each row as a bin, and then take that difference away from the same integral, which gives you 1464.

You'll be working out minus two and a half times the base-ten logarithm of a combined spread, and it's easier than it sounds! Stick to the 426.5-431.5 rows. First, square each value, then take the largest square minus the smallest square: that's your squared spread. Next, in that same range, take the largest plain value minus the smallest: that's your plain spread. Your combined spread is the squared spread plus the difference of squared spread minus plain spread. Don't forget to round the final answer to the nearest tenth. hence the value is -6.9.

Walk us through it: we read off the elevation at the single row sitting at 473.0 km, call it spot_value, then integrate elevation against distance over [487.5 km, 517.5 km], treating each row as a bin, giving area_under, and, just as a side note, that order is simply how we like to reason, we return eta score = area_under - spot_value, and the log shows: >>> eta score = 806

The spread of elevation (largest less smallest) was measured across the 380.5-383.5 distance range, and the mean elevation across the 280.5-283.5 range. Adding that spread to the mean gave 40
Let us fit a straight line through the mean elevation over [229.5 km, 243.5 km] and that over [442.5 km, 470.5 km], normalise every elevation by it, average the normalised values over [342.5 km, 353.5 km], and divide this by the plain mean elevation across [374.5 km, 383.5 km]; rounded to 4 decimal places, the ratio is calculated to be 0.0322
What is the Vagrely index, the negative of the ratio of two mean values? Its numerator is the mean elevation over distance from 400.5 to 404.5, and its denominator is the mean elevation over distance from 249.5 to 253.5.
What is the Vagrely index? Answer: -0.81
